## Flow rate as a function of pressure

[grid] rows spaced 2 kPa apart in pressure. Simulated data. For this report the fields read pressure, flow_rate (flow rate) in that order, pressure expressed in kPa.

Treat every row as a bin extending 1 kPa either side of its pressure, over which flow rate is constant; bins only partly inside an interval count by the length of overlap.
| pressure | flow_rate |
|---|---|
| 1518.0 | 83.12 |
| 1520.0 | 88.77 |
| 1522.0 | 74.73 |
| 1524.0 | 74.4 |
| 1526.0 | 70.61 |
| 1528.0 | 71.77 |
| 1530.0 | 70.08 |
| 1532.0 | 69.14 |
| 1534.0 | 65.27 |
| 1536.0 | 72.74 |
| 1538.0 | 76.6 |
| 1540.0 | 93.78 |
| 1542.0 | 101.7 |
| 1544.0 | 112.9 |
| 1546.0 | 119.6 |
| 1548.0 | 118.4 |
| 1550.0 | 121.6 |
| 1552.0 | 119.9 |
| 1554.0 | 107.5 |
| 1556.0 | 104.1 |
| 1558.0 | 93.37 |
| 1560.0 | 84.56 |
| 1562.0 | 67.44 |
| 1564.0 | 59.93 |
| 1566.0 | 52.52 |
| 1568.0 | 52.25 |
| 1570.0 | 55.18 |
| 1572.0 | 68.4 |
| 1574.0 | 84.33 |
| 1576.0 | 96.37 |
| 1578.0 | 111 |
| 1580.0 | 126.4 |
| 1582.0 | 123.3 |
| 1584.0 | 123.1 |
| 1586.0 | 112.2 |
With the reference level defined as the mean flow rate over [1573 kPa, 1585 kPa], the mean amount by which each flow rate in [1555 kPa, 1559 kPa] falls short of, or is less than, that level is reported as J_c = 12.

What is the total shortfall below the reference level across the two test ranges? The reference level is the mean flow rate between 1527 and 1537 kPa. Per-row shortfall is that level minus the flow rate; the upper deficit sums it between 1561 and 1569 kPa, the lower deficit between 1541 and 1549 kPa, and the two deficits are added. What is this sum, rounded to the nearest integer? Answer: -126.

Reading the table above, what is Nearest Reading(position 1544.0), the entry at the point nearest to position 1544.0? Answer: 112.9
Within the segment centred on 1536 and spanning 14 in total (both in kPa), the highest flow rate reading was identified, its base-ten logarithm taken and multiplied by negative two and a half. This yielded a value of -5.02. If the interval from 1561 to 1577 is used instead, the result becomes -4.96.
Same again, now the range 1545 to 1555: -5.21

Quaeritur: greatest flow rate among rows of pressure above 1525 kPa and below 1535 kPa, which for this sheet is 71.77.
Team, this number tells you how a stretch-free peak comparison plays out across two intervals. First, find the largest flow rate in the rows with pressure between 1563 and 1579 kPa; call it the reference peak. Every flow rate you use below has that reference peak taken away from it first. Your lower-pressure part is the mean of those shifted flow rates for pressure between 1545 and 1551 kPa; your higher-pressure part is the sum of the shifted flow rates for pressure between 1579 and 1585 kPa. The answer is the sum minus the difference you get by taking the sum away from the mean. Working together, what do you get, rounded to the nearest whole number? 71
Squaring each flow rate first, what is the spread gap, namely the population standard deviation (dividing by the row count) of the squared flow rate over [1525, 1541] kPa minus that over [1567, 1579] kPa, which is -2137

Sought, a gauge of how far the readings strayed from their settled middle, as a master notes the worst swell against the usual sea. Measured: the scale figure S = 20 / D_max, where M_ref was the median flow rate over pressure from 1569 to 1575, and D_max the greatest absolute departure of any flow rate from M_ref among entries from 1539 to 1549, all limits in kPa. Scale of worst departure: 0.39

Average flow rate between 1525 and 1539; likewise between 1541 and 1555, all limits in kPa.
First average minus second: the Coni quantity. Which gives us -44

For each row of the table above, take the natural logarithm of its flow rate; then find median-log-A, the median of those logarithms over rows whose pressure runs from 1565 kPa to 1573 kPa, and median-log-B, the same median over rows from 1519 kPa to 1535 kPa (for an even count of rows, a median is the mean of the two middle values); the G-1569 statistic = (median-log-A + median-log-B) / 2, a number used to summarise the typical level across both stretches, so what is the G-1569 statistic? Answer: 4.13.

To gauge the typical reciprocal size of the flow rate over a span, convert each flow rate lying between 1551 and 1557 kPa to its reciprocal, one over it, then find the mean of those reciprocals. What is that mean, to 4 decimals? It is 0.0091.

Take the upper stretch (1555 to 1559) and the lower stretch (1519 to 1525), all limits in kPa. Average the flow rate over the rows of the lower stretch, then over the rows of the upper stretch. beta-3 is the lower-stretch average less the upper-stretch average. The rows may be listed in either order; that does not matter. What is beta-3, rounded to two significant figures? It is -19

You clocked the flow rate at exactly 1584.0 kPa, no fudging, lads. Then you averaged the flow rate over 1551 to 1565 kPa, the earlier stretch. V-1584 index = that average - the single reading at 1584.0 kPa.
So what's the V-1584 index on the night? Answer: -32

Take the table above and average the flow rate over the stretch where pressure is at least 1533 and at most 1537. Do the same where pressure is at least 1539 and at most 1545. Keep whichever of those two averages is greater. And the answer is 103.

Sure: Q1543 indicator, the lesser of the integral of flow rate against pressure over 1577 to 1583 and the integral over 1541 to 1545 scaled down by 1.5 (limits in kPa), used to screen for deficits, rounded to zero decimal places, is 286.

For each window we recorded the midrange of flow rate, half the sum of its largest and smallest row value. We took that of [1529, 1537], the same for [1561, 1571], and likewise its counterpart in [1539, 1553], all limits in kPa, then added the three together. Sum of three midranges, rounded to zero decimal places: 237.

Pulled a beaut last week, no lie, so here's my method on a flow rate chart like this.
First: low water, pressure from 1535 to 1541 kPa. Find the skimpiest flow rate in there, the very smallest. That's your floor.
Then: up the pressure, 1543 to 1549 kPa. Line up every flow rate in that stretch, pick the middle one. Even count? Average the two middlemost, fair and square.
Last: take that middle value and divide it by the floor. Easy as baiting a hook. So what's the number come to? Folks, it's 1.63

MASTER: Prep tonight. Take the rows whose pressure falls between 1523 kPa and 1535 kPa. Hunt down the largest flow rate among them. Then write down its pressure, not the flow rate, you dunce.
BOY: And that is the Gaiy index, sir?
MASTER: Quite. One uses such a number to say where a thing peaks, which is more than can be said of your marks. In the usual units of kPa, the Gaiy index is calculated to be 1524.0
